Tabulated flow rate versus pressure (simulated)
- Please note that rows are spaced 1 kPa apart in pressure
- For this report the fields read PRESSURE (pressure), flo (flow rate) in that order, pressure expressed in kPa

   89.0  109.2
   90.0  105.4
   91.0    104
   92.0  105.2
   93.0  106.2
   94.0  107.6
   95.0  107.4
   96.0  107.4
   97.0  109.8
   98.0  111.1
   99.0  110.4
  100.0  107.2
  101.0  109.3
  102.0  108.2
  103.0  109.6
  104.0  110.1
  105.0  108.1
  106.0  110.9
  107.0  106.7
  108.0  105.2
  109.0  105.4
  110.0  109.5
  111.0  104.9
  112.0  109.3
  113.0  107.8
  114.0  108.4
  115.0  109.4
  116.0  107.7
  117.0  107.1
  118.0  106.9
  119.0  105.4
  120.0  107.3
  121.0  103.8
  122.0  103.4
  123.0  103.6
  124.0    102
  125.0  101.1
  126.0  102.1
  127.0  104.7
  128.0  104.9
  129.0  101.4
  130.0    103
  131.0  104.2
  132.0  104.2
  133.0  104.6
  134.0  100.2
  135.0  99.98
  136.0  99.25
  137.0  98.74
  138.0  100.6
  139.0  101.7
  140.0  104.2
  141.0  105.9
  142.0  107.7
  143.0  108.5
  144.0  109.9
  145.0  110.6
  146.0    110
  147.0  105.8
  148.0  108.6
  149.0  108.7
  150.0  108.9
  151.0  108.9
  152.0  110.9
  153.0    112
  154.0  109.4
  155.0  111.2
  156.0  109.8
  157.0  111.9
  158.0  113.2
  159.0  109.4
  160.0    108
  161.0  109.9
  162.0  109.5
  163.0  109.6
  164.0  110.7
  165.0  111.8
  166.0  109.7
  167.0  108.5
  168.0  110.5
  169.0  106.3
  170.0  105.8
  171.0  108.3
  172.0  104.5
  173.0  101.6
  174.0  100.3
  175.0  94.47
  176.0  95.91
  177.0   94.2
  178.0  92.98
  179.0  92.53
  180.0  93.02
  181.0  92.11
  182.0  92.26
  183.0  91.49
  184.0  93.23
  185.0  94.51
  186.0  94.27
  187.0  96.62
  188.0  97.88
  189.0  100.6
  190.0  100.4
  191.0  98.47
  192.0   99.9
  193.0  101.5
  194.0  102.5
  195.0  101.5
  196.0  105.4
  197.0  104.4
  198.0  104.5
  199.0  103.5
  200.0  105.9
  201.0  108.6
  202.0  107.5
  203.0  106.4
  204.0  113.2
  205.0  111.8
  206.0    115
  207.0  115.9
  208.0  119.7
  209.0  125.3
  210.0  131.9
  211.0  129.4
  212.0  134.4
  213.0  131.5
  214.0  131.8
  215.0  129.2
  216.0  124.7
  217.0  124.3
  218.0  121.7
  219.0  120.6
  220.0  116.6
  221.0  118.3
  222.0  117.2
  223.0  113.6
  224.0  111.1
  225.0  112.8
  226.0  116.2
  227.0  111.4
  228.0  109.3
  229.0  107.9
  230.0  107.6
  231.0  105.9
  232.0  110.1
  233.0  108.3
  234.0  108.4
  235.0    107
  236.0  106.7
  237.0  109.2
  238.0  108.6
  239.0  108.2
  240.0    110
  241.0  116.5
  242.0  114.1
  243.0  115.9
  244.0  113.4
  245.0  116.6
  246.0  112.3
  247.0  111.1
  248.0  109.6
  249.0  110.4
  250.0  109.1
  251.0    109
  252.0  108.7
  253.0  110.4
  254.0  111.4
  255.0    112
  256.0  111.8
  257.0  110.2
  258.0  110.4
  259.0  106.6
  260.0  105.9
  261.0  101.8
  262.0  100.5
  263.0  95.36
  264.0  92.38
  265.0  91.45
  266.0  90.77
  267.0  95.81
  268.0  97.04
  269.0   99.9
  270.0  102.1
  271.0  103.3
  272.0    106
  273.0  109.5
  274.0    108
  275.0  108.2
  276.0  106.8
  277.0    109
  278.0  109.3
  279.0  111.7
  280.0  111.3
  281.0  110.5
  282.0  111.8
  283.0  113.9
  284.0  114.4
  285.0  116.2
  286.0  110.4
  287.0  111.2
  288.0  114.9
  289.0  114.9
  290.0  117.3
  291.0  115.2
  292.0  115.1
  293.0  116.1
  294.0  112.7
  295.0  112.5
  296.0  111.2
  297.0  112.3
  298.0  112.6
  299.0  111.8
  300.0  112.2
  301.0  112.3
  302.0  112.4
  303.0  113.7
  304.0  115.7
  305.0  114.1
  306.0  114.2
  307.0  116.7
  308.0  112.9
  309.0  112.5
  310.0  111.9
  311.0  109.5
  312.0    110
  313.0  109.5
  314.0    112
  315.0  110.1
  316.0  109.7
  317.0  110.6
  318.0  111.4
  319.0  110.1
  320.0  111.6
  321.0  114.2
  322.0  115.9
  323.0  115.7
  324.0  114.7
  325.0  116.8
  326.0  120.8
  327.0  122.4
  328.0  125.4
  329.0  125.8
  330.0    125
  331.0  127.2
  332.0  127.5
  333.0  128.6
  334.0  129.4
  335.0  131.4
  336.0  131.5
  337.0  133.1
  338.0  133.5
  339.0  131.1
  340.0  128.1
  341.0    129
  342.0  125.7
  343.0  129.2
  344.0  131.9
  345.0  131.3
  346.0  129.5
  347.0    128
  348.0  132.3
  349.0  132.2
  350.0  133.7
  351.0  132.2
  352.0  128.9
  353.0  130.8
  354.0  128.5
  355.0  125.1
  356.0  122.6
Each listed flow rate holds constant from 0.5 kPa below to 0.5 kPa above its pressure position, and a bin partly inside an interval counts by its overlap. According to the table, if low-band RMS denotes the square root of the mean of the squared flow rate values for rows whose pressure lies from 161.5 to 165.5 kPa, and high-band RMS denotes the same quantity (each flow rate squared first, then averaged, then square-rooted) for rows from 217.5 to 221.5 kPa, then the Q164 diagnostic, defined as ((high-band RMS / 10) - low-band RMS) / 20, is -4.92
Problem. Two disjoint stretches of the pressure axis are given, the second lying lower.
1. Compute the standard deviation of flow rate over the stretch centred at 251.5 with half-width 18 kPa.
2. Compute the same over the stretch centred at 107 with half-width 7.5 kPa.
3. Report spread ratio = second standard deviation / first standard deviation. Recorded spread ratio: 0.26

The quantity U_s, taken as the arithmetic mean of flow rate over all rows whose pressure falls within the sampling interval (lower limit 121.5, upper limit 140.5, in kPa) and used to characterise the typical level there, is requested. 102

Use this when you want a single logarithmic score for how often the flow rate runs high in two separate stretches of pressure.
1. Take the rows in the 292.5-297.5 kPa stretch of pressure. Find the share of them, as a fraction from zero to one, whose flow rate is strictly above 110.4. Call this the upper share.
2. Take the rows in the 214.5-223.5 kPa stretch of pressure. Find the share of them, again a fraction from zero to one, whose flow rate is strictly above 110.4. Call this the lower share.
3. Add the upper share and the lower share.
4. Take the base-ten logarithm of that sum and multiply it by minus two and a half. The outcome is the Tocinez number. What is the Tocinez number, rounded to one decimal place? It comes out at -0.8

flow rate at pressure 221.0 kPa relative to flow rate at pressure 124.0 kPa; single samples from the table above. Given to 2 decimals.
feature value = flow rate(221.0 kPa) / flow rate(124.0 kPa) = 1.16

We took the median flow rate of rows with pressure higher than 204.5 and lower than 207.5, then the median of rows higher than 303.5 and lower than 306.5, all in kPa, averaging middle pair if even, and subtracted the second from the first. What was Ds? 1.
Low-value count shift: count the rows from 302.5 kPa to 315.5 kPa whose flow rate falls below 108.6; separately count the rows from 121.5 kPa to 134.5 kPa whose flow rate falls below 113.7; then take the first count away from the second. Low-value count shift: 13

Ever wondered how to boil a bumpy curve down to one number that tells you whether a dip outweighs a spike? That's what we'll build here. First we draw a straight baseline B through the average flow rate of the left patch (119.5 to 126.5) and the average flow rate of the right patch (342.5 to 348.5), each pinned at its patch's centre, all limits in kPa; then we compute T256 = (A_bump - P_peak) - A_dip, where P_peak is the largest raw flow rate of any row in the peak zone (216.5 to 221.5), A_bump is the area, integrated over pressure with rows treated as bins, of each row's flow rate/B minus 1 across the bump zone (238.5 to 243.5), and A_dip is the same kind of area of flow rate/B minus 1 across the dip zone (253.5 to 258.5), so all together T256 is -124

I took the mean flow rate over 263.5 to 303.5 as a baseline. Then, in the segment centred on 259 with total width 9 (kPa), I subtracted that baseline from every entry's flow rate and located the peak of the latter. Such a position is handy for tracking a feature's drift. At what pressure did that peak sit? 255.0 kPa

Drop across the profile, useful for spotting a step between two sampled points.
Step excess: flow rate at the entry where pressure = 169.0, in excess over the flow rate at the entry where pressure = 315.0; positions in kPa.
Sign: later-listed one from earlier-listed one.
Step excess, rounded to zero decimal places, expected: -4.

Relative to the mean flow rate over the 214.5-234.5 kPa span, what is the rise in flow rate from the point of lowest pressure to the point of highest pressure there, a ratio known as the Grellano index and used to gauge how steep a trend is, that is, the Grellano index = -0.18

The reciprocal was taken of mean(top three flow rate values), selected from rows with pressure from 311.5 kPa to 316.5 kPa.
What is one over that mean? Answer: 0.0090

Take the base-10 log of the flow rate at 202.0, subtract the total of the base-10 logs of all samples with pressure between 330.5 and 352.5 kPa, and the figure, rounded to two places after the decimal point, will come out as -44.49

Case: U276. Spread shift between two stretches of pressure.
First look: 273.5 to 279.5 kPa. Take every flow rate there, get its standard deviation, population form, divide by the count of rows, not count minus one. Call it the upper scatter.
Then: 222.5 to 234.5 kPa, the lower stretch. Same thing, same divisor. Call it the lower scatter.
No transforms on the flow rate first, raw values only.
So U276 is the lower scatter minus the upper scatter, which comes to 1.3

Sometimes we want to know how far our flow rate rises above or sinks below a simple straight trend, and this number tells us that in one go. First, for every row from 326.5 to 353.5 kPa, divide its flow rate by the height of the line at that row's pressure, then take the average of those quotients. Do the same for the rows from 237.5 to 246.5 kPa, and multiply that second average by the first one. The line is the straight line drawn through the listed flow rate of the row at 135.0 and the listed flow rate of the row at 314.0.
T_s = 1.20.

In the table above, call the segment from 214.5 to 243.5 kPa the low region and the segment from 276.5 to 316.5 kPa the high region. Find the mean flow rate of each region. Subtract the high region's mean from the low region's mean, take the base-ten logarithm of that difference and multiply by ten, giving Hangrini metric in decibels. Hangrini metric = -1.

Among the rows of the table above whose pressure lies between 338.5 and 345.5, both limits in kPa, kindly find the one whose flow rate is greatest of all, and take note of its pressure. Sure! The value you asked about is 344.0 kPa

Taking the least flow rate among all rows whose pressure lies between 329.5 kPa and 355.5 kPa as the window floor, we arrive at 125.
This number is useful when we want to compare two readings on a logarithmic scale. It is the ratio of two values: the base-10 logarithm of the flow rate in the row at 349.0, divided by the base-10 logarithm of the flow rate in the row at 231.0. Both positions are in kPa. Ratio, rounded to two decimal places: 1.05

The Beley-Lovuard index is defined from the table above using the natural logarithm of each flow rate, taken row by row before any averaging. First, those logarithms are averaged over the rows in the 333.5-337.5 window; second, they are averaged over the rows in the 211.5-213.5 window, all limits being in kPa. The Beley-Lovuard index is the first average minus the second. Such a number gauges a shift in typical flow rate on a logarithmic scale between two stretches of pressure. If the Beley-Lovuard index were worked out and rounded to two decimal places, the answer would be -0.01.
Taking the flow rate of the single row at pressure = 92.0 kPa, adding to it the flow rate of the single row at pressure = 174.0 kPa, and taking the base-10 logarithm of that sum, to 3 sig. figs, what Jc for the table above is 2.31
